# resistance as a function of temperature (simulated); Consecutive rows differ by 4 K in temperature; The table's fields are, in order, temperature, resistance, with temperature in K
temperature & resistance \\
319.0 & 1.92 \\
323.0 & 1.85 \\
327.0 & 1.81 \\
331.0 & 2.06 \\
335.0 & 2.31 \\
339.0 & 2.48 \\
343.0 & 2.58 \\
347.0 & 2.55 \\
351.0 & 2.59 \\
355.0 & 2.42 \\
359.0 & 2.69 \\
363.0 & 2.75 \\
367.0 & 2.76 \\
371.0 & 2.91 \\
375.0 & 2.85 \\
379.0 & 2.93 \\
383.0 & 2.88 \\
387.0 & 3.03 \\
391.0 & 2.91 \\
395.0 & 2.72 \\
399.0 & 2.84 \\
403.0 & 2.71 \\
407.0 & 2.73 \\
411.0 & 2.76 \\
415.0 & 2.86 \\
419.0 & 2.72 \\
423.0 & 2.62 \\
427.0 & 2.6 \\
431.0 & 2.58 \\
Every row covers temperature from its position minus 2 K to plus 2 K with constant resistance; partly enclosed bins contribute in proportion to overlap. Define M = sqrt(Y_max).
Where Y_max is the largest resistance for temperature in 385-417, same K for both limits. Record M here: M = 1.74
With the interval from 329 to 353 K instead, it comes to 1.61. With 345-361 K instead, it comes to 1.64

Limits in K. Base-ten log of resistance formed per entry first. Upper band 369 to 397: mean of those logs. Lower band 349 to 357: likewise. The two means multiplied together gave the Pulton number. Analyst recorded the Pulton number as 0.184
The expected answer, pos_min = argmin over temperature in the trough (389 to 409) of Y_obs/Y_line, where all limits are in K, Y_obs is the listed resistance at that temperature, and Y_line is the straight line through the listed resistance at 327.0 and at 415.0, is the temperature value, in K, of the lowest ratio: 407.0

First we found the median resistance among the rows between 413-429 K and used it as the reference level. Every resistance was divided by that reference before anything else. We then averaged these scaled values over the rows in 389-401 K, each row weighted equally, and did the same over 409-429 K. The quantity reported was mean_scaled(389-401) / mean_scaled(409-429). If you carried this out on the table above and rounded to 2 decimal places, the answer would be 1.04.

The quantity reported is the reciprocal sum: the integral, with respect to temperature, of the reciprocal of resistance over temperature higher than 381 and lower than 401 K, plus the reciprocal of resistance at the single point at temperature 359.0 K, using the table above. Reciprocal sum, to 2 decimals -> 7.33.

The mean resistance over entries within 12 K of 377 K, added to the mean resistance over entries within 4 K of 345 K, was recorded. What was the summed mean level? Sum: 5.46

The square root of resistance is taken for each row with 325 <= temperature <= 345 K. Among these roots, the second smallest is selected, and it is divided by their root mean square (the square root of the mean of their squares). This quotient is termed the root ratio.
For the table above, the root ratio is 0.957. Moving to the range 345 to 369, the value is 0.985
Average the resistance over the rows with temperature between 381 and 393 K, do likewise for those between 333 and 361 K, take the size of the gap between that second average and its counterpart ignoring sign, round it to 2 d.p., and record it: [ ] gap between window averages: 0.42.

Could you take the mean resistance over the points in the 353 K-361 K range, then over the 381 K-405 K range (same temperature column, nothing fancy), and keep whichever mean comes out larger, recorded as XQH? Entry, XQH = 2.85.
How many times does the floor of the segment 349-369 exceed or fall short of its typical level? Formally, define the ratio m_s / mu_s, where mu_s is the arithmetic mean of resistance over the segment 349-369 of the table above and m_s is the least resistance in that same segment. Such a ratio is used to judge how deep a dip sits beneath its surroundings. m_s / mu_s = 0.92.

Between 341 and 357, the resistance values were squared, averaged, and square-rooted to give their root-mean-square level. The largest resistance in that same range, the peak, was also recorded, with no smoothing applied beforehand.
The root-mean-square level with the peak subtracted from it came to -0.054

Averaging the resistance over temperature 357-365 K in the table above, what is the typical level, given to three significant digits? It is 2.72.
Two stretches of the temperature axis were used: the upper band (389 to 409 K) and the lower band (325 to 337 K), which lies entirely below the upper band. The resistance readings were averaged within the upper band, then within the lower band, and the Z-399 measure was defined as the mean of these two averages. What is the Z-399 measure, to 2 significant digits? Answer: 2.4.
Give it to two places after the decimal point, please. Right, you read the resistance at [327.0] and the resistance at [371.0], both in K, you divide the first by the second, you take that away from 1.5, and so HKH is 0.88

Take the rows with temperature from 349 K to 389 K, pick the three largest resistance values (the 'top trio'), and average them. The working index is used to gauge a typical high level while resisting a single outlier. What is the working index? 2.96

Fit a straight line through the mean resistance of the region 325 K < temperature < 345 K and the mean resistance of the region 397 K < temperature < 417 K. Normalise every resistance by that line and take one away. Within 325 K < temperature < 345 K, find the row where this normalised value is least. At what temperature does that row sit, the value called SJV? 327.0 K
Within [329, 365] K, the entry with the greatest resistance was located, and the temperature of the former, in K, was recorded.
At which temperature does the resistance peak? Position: 363.0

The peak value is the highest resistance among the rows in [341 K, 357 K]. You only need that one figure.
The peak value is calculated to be 2.59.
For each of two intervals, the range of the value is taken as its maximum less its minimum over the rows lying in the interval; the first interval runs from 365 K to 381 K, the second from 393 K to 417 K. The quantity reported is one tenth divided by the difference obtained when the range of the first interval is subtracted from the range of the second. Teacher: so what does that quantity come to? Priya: -5.0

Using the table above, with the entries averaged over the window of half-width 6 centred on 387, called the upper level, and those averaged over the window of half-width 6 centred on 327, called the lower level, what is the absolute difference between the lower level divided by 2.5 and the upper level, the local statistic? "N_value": 2.2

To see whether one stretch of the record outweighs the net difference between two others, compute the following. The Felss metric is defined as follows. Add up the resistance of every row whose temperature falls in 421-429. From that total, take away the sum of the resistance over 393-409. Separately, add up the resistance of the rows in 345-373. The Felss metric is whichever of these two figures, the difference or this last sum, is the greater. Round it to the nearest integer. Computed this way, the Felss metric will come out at 19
